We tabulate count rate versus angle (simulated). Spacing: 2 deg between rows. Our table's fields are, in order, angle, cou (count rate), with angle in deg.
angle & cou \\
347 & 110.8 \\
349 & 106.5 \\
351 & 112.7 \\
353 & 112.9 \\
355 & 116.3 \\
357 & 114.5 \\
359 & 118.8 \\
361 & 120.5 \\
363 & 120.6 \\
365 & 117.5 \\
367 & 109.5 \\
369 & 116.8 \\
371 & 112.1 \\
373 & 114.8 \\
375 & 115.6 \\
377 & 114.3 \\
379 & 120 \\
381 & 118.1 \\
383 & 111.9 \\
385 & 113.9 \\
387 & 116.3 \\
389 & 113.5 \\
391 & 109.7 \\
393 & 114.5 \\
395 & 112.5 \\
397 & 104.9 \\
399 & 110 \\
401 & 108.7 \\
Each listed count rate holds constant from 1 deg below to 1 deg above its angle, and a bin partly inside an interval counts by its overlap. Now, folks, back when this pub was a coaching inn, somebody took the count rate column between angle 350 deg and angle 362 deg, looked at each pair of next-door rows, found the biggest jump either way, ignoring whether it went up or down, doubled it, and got 9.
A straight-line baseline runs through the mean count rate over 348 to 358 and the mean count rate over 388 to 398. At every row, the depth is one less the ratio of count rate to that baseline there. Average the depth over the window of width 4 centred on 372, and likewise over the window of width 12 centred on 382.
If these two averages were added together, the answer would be -0.053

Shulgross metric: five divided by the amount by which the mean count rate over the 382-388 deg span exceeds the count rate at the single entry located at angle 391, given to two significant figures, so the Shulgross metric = 1.2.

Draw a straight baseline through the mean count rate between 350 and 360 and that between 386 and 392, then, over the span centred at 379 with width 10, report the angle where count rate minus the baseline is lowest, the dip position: 383 deg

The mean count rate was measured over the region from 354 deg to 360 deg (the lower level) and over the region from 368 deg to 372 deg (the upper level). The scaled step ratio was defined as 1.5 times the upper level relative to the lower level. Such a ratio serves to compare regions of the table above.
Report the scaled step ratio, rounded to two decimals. 1.47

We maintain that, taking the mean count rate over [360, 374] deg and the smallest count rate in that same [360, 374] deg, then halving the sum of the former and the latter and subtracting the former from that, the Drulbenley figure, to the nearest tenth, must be -3.2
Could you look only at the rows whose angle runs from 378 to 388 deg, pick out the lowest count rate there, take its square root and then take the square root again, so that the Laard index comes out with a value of 3.25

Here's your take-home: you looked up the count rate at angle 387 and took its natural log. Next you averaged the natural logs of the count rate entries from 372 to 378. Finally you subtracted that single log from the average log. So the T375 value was -0.012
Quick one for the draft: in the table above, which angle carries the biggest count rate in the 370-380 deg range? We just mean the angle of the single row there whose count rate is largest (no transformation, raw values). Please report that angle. 379 deg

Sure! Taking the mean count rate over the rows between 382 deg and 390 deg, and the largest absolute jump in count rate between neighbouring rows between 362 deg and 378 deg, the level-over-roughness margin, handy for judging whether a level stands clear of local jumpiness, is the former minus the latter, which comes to 106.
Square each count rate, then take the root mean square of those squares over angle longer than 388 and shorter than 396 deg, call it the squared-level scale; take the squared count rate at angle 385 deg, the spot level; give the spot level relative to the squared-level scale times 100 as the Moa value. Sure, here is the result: 102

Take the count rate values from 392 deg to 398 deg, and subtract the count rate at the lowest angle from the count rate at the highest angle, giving -10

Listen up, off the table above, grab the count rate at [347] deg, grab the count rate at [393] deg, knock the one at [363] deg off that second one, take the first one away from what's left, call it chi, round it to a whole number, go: -117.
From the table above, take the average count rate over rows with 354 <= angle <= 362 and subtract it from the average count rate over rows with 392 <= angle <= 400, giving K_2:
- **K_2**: -7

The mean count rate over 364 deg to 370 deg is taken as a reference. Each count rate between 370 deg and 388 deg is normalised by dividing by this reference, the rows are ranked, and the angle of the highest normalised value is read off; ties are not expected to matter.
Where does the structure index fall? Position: 379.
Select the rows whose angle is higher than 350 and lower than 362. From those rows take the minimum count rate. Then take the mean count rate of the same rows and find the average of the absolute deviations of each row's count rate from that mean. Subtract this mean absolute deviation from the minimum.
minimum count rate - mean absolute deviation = 110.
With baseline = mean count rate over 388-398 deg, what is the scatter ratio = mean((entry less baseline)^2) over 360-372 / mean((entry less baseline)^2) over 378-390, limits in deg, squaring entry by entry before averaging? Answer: 1.5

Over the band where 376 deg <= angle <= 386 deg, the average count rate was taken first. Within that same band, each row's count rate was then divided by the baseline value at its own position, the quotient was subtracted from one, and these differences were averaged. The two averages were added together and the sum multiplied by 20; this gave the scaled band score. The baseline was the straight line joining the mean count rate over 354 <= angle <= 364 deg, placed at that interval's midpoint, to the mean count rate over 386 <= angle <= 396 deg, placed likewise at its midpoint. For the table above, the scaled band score 2313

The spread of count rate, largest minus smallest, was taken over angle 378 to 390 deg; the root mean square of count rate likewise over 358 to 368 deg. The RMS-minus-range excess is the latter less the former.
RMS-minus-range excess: 109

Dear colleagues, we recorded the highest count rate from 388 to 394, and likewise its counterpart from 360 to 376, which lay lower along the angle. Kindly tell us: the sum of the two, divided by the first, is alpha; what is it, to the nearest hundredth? 2.05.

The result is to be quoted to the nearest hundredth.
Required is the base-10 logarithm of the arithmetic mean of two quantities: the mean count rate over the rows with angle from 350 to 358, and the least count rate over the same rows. 2.05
